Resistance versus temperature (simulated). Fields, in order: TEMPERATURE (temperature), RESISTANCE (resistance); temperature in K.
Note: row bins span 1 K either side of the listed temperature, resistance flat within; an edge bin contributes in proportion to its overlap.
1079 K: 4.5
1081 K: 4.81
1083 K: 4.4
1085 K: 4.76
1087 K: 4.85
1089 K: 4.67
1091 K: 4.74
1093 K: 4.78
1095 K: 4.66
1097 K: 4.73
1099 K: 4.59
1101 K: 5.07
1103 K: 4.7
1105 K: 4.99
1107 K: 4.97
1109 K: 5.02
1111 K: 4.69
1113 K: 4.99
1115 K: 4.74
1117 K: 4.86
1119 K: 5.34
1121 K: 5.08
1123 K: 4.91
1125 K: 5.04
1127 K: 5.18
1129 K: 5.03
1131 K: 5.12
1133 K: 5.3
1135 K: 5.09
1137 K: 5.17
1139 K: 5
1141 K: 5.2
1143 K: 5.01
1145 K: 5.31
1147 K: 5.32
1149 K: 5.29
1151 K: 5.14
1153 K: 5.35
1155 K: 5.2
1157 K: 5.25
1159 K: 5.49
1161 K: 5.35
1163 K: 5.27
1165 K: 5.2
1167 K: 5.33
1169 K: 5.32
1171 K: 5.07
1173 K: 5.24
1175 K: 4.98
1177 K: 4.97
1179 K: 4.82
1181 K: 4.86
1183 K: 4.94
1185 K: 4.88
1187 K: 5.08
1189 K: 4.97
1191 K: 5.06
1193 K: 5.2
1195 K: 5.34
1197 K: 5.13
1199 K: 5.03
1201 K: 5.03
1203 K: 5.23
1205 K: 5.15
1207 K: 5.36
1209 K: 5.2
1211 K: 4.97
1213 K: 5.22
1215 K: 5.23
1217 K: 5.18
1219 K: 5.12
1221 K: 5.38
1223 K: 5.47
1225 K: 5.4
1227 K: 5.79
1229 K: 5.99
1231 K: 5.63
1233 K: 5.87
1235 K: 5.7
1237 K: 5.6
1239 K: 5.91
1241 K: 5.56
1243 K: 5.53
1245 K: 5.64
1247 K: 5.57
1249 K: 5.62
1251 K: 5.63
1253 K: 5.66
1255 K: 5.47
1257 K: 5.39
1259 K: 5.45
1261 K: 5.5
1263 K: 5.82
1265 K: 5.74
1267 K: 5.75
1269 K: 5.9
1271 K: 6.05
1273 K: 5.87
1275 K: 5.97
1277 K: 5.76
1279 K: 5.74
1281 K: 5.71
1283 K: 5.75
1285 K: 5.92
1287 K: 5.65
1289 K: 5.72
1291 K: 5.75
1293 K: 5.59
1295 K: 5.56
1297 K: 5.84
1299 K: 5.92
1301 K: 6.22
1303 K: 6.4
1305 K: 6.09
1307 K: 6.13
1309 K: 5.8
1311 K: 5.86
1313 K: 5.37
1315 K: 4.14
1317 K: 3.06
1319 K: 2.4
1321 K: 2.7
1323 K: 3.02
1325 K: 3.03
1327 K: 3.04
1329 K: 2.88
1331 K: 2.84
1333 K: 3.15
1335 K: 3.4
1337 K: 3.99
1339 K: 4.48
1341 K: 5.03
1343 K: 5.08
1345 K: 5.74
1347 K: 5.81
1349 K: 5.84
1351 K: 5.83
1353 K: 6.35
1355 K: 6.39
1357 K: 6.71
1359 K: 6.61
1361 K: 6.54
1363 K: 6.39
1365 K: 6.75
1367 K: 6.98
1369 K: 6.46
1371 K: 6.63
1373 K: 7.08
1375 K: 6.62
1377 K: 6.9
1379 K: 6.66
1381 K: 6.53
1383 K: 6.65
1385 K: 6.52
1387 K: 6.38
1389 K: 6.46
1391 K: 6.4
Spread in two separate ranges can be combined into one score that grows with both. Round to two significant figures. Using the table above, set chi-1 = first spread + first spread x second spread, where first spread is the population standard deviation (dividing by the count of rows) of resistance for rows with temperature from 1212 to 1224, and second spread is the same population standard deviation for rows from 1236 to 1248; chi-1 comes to 0.14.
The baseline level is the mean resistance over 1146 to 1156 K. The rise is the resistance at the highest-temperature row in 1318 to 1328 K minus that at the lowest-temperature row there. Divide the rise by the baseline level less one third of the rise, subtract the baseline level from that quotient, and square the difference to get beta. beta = 26.3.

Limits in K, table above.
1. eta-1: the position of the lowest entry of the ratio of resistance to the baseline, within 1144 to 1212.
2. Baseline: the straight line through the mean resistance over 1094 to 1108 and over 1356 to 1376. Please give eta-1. 1211 K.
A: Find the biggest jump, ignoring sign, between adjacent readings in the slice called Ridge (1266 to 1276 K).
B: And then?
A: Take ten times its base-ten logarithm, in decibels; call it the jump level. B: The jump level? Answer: -7.4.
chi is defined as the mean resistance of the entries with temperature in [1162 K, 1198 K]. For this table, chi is 5.09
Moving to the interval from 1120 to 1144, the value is 5.09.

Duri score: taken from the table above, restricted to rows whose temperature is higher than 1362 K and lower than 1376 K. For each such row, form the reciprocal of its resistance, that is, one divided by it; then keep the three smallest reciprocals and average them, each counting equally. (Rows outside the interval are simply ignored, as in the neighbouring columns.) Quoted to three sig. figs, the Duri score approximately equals 0.144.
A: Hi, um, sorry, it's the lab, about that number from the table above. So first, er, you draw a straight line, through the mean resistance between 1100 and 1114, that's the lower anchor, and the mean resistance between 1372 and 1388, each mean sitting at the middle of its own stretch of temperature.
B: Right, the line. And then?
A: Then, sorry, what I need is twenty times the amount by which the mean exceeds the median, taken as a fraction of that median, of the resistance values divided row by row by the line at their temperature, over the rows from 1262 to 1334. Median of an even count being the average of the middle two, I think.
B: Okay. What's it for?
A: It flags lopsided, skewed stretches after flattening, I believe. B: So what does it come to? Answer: -2.5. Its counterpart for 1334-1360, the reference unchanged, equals -1.1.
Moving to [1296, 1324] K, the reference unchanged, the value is -3.1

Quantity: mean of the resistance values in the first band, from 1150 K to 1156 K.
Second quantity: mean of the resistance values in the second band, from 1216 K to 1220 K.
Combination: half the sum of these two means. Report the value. 5.19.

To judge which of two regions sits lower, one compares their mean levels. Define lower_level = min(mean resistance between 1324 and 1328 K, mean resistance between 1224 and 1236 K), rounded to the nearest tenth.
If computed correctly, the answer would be 3.0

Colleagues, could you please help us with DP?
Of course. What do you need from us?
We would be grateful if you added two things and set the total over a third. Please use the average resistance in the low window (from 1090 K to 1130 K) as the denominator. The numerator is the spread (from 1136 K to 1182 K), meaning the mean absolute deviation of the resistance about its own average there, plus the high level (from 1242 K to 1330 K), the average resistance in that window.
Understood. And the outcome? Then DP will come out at 1.10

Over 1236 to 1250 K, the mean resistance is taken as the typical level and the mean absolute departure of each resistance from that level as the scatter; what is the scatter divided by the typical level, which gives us 0.014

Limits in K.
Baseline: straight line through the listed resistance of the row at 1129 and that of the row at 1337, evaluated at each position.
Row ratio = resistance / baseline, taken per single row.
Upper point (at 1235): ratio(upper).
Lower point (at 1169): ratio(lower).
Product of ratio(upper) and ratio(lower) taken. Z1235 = 1.4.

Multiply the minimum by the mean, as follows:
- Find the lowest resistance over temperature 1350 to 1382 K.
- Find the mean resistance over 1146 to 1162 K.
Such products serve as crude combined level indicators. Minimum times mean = 31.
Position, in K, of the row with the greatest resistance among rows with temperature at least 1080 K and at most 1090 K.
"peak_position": 1087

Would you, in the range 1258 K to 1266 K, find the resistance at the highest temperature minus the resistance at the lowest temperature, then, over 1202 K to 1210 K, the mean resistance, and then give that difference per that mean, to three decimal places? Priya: 0.055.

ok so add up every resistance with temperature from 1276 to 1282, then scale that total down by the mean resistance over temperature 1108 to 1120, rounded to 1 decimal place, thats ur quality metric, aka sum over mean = 3.5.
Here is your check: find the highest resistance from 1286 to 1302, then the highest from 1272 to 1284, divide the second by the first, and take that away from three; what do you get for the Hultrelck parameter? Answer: 2.04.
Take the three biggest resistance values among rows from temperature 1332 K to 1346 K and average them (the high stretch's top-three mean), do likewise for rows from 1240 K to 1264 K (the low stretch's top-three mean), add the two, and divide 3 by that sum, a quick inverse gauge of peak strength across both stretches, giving 0.273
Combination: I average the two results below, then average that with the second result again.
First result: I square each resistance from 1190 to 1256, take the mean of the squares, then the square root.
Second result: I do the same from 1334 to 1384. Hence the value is 6.0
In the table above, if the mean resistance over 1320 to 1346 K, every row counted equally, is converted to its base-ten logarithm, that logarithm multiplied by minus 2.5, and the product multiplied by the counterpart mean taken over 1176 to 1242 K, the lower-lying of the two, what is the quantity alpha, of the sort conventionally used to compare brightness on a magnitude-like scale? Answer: -7.5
